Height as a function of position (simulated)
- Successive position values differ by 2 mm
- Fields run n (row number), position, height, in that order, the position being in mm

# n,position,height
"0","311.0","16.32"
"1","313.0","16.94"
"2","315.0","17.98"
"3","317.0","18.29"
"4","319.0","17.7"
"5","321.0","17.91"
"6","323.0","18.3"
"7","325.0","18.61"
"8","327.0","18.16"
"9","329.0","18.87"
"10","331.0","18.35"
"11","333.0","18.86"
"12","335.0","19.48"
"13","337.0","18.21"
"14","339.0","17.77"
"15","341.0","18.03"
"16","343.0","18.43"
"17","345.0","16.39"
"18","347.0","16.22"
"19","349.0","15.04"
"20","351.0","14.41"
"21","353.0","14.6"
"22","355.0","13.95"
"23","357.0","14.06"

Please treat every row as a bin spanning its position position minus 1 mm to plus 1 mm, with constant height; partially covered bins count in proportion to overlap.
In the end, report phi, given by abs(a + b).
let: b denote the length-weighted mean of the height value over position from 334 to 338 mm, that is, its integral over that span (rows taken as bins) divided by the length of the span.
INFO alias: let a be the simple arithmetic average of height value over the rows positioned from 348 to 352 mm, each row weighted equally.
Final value 33.6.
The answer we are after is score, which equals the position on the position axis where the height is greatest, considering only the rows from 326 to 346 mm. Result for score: 335.0 mm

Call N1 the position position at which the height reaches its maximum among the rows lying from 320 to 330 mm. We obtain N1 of 329.0 mm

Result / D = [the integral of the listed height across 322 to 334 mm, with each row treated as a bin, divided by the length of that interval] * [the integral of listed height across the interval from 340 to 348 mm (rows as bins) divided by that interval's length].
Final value 320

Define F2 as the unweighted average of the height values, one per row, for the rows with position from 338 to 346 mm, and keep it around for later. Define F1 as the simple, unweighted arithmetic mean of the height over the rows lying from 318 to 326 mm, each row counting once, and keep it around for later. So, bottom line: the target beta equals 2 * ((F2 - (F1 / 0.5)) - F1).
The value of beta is -73.5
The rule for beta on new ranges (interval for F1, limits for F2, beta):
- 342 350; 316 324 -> -63.0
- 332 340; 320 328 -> -75.0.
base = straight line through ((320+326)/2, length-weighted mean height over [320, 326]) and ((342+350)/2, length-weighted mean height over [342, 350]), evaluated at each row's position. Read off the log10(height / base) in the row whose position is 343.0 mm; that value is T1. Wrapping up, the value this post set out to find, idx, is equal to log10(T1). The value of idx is -1.38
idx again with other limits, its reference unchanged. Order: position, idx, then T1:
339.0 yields -1.75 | 0.018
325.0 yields -1.94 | 0.012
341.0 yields -1.55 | 0.028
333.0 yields -1.49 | 0.032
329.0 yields -1.60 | 0.025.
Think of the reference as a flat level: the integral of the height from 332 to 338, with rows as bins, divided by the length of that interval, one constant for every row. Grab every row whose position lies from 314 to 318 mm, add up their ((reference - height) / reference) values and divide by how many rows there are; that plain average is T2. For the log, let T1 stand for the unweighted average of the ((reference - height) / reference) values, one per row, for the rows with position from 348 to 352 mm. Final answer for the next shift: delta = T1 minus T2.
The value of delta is 0.18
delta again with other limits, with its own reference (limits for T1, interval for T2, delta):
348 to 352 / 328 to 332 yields 0.21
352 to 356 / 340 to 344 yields 0.21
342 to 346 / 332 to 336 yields 0.09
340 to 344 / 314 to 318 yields -0.01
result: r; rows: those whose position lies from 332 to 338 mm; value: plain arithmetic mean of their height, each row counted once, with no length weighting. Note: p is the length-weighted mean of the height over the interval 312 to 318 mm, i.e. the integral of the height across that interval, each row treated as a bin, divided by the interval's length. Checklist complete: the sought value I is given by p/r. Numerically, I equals 0.94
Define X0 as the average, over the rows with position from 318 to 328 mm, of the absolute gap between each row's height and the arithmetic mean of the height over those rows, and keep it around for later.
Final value 0.3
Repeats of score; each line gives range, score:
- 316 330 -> 329.0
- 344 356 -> 345.0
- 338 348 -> 343.0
